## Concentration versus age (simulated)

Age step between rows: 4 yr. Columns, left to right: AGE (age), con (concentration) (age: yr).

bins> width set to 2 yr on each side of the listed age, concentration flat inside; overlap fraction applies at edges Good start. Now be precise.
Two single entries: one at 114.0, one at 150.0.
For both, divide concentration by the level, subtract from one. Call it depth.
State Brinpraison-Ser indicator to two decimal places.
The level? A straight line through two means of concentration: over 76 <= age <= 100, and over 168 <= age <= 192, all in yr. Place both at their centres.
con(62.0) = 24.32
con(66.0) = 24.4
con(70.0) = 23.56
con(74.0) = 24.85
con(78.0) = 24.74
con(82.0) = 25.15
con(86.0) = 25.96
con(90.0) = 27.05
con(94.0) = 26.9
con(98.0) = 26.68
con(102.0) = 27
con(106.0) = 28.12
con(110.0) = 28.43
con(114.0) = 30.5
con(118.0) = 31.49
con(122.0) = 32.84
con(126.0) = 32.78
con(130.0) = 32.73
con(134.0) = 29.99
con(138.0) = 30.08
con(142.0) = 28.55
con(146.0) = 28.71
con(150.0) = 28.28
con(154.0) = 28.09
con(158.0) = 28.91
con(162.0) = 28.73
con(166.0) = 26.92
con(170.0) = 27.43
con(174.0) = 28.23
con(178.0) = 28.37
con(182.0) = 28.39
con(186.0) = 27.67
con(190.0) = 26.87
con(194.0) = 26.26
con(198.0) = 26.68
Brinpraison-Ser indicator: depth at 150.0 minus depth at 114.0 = 0.11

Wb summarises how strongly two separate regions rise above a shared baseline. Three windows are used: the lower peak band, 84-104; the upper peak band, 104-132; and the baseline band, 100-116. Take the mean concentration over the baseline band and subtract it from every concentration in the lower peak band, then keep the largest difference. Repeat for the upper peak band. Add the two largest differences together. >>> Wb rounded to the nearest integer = 3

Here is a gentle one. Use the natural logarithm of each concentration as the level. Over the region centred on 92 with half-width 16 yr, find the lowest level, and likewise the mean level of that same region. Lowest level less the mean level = -0.066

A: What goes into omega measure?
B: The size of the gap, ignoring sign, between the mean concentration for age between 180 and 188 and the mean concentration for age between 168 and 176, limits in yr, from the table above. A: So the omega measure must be 0.20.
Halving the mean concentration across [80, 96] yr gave 13.1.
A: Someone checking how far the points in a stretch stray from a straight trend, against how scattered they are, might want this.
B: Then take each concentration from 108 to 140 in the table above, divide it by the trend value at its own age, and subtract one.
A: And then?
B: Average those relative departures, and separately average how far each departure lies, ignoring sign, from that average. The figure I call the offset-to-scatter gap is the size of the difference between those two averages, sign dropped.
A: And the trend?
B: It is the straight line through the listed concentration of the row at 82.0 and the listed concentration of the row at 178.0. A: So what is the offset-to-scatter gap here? 0.120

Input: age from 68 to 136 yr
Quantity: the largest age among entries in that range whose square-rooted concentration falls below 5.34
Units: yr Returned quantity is 110.0 yr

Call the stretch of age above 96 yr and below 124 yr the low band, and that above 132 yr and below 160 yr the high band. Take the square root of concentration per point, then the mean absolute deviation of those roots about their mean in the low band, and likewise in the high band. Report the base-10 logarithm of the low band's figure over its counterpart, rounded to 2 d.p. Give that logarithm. 0.50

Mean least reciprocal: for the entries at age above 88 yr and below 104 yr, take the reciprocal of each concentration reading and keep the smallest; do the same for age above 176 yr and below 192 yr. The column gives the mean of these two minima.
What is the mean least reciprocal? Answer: 0.0361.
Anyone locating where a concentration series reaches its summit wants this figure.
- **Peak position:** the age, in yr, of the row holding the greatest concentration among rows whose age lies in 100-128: 122.0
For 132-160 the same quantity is 138.0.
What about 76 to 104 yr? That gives 90.0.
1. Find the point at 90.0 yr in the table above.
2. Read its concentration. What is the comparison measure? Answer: 27.05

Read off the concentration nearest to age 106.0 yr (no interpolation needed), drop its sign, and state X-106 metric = 28.1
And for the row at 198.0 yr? 26.7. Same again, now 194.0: 26.3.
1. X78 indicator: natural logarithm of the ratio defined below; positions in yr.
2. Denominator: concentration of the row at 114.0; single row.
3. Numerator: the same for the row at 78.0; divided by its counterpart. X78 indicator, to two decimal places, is -0.21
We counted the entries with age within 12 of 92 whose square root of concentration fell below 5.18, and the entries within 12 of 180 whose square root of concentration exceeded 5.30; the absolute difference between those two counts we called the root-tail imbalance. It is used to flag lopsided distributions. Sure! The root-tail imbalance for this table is 0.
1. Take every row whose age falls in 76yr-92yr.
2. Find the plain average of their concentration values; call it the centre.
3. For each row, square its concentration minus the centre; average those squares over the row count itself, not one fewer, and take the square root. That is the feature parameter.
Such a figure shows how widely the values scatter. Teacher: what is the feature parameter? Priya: 0.88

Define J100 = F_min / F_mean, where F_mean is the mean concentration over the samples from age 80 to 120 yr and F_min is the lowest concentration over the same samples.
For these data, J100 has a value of 0.907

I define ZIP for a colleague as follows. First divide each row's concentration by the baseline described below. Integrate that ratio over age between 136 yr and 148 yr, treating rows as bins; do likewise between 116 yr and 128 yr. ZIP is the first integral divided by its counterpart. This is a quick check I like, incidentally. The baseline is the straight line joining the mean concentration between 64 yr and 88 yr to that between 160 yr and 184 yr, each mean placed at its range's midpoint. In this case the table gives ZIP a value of 0.88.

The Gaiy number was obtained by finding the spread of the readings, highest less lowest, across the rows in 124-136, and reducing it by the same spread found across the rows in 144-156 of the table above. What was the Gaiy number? 2.2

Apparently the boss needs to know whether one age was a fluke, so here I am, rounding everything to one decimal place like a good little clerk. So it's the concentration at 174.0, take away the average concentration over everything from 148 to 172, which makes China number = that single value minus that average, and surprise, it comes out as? 0.2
